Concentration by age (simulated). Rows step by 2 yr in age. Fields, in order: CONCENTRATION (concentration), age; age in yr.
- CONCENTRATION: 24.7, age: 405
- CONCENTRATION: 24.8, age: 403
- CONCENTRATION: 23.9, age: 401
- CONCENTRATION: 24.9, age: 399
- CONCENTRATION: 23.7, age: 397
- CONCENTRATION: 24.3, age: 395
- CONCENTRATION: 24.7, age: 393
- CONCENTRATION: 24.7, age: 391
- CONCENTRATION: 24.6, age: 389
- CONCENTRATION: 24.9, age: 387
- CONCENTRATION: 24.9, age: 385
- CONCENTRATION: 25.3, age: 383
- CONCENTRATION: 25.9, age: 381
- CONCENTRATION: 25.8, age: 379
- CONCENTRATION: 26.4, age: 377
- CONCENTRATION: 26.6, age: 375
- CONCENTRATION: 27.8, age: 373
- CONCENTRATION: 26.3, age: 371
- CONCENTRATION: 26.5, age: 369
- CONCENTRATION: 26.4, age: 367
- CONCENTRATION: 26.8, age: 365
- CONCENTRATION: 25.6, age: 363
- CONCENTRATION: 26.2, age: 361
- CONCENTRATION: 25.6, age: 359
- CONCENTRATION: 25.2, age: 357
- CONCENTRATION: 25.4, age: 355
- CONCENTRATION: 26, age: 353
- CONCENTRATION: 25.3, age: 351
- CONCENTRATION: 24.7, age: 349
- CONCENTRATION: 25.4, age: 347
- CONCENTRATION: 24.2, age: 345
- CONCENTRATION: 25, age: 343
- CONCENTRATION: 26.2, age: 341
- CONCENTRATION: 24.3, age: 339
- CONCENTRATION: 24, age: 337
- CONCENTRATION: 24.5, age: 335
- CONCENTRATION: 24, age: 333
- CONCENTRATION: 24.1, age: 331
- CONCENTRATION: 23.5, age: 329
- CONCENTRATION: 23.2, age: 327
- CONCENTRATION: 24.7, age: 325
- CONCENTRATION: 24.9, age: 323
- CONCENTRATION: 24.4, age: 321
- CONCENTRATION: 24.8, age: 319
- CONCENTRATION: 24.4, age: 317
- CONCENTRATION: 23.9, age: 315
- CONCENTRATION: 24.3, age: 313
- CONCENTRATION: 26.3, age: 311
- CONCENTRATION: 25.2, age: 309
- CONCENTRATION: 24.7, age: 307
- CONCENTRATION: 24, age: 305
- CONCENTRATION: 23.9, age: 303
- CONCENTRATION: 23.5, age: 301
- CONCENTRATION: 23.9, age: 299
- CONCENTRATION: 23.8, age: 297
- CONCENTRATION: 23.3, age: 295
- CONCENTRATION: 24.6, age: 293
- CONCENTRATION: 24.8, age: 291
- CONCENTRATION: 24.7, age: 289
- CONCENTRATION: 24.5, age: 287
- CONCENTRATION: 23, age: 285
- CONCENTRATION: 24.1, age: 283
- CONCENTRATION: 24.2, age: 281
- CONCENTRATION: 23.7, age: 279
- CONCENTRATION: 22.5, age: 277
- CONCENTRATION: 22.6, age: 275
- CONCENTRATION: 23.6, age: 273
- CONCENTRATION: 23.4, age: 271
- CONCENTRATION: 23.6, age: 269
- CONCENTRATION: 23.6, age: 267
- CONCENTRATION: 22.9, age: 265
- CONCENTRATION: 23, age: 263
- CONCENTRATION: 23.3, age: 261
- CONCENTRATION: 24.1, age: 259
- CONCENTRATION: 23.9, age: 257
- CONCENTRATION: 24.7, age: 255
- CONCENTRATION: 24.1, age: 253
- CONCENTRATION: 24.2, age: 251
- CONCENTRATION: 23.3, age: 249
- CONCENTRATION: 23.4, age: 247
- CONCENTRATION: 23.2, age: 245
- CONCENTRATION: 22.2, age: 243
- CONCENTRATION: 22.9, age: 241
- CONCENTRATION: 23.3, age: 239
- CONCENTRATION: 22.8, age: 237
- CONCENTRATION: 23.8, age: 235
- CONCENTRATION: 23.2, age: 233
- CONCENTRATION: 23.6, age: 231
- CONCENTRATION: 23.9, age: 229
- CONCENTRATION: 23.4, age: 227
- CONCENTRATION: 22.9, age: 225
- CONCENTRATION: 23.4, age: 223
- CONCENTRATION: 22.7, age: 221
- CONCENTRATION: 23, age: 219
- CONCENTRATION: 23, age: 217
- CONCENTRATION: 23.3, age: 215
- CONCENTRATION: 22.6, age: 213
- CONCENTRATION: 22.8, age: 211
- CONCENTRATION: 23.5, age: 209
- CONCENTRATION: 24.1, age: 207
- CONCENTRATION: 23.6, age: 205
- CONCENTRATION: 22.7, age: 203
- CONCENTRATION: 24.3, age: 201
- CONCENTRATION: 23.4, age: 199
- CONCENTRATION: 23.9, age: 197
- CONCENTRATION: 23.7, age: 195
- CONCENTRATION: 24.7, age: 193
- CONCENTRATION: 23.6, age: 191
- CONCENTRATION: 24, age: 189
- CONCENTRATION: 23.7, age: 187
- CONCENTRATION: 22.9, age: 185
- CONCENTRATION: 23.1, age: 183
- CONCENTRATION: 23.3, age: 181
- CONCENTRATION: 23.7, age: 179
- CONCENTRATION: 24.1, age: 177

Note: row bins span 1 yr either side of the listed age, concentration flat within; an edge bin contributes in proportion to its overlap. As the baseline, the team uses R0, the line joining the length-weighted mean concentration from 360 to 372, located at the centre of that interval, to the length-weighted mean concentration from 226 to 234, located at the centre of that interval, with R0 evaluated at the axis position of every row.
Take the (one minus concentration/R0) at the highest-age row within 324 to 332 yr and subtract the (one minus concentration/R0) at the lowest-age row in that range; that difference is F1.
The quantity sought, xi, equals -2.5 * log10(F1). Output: 3.9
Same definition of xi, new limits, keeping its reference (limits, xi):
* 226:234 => 4.7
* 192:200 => 3.0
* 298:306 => 7.9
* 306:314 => 4.2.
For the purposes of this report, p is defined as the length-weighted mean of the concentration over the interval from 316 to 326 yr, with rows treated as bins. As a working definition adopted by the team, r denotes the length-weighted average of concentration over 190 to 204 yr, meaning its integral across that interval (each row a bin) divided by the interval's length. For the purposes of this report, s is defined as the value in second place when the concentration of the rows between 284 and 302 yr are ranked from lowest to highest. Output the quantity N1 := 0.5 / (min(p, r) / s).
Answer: 0.4904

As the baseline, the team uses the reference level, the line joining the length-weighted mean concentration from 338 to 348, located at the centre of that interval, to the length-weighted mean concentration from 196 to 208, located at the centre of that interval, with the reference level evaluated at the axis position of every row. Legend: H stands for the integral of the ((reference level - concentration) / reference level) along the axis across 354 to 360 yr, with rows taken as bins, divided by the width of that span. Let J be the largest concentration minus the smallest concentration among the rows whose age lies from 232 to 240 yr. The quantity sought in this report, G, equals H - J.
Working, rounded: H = -0.010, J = 1.0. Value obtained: -1.0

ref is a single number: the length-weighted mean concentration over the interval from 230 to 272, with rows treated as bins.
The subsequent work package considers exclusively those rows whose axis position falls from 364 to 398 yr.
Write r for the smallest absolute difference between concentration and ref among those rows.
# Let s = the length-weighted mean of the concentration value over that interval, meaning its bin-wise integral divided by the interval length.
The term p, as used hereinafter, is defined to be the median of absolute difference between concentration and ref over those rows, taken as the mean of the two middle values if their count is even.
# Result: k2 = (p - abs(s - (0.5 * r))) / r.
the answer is -93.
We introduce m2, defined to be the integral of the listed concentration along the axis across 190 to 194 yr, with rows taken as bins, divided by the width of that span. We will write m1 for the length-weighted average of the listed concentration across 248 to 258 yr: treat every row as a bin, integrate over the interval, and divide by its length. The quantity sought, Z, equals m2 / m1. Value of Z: 1.00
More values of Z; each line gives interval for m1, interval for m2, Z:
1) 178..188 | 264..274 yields 1.00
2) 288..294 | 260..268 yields 0.94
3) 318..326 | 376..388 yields 1.03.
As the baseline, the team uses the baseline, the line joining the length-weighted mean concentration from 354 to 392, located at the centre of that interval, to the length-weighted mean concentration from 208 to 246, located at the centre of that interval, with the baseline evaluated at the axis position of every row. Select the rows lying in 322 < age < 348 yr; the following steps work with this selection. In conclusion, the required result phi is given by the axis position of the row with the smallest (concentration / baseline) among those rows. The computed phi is 327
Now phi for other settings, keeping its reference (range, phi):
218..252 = 243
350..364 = 357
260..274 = 265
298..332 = 327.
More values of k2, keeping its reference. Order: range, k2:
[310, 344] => -494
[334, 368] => -42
